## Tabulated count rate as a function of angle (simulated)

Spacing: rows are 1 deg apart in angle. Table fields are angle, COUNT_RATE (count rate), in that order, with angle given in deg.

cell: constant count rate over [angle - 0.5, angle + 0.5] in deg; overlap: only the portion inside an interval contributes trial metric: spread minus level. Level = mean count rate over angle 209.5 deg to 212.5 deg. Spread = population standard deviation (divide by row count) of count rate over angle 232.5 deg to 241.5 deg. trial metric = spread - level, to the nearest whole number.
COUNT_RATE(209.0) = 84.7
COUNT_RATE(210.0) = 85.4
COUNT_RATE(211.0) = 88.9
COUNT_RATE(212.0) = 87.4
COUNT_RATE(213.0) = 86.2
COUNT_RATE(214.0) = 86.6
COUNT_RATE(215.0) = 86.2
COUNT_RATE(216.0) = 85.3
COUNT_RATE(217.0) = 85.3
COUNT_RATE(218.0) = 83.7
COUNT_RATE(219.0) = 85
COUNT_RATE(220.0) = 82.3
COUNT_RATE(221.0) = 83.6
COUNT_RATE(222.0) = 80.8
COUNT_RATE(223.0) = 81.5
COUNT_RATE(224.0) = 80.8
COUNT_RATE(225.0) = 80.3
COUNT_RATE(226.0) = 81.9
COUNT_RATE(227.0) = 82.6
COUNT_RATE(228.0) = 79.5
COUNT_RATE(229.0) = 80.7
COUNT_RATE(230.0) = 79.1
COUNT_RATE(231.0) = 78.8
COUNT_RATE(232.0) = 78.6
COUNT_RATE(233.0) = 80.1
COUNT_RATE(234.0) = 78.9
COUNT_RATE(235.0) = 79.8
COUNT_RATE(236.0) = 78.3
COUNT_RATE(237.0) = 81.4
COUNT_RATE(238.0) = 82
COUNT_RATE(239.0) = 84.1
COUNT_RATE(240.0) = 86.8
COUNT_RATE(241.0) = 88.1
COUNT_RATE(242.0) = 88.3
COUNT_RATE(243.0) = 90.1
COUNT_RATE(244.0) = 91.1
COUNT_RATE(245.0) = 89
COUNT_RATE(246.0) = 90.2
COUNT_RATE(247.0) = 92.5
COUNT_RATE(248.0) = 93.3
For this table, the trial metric -84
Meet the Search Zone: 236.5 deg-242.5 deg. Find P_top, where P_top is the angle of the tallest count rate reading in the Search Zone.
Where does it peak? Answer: 242.0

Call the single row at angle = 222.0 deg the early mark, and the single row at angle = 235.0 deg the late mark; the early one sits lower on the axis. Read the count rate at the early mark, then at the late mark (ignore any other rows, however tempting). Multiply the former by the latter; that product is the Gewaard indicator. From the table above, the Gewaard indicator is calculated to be 6448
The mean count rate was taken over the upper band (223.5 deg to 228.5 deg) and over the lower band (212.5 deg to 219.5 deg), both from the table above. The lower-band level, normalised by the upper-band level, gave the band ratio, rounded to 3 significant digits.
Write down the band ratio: 1.05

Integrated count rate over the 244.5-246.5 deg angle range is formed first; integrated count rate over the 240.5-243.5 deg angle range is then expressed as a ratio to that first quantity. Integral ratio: 1.5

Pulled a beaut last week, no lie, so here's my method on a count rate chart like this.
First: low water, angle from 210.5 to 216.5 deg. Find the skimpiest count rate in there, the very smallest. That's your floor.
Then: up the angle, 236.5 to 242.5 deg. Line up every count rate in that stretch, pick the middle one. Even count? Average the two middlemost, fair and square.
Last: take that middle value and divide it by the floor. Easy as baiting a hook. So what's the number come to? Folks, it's 1.00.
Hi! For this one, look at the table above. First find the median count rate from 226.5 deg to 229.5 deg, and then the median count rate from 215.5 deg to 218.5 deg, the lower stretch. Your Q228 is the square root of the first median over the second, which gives 0.97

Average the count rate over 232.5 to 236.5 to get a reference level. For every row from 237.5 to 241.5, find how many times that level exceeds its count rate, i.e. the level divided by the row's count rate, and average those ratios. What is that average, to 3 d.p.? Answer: 0.931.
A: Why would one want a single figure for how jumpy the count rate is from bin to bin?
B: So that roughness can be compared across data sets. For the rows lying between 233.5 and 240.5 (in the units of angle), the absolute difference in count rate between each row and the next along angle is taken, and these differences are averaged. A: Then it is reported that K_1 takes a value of 1.82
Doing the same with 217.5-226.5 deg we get 1.45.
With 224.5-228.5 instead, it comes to 1.80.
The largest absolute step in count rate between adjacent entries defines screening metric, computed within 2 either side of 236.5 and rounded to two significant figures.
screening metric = 3.1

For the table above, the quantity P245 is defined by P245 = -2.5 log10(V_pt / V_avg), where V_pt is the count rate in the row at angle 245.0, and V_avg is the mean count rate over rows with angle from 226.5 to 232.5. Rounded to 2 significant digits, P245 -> -0.12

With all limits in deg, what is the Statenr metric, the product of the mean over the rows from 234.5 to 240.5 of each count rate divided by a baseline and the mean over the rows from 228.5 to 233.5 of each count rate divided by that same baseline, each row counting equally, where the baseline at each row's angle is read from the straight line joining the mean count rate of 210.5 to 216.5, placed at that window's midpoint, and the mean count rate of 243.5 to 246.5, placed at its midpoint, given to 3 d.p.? 0.824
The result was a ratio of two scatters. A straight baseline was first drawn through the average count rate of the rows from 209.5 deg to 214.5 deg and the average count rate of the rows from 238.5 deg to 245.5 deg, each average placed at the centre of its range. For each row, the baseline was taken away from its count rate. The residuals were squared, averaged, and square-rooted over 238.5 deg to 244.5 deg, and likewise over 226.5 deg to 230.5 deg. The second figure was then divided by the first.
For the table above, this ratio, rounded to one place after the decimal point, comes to 3.3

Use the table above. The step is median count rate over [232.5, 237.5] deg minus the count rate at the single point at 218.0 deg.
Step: -3.9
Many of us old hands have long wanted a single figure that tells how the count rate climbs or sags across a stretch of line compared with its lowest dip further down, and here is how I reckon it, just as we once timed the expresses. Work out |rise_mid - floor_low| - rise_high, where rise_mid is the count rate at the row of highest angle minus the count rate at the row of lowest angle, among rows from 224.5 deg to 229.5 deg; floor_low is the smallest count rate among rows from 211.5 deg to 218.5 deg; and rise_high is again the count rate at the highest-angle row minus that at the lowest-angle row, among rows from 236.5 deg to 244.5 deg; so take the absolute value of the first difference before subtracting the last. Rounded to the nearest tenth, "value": 73.6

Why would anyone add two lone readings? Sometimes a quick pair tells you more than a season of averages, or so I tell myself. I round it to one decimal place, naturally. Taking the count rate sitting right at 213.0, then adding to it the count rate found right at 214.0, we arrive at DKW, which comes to 172.8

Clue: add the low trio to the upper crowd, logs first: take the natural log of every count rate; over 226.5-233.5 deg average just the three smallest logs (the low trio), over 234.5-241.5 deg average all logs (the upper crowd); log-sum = 8.78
